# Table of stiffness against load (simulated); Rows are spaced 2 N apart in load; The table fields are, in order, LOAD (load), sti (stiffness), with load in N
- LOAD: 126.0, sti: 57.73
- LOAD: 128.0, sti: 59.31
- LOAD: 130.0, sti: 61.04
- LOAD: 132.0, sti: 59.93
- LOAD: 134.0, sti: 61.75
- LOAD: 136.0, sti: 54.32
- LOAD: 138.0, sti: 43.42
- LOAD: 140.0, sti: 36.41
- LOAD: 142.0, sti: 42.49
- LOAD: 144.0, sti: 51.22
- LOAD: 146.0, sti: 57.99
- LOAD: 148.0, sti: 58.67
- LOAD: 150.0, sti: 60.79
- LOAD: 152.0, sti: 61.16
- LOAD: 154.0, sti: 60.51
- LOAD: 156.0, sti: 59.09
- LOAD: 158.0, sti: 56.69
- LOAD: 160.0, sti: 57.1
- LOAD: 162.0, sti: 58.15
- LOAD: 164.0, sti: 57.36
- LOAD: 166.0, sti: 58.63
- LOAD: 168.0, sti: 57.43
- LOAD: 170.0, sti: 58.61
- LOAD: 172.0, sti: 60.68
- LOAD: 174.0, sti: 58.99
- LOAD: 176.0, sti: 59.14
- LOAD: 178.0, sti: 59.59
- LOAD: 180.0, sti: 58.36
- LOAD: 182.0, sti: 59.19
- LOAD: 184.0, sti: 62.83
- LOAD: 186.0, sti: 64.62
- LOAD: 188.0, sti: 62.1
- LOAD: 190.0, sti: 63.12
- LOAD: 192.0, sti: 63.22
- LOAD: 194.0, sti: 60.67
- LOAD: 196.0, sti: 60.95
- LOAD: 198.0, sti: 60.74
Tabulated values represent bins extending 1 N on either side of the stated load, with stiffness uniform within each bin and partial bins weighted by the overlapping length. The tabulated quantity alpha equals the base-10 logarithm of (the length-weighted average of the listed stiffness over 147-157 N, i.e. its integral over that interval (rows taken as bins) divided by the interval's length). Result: 1.78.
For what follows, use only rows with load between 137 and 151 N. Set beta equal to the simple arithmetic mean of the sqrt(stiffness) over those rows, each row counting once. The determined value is 7.1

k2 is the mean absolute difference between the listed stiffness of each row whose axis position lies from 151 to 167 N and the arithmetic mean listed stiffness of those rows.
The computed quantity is 1.3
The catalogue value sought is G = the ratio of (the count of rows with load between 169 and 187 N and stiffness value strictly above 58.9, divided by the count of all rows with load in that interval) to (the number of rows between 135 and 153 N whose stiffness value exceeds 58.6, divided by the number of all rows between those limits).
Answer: 2.3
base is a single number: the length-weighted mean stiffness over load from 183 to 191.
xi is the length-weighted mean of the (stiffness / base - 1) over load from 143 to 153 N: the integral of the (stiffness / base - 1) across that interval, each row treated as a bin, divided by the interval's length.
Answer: -0.082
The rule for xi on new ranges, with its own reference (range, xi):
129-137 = -0.062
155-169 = -0.085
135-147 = -0.246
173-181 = -0.066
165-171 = -0.078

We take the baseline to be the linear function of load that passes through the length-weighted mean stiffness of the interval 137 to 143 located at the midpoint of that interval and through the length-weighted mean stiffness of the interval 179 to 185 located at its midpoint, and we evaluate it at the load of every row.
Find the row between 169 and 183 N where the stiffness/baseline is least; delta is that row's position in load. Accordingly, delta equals 182.0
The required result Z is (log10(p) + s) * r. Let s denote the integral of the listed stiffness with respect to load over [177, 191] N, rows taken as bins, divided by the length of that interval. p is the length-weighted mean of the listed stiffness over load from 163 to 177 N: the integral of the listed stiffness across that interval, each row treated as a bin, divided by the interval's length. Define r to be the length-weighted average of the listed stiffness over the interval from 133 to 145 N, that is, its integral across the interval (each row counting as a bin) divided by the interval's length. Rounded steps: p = 59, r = 48.3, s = 61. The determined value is 3049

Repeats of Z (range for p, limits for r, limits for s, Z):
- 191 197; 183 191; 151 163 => 3826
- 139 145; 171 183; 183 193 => 3845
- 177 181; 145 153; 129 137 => 3641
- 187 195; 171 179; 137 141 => 2486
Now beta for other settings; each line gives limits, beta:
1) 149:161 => 7.7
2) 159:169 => 7.6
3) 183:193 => 7.9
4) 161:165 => 7.6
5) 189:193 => 7.9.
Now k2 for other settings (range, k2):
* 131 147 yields 7.6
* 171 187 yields 1.7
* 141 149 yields 5.7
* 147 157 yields 0.9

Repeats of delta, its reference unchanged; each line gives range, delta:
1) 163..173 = 168.0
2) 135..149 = 140.0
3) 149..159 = 158.0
